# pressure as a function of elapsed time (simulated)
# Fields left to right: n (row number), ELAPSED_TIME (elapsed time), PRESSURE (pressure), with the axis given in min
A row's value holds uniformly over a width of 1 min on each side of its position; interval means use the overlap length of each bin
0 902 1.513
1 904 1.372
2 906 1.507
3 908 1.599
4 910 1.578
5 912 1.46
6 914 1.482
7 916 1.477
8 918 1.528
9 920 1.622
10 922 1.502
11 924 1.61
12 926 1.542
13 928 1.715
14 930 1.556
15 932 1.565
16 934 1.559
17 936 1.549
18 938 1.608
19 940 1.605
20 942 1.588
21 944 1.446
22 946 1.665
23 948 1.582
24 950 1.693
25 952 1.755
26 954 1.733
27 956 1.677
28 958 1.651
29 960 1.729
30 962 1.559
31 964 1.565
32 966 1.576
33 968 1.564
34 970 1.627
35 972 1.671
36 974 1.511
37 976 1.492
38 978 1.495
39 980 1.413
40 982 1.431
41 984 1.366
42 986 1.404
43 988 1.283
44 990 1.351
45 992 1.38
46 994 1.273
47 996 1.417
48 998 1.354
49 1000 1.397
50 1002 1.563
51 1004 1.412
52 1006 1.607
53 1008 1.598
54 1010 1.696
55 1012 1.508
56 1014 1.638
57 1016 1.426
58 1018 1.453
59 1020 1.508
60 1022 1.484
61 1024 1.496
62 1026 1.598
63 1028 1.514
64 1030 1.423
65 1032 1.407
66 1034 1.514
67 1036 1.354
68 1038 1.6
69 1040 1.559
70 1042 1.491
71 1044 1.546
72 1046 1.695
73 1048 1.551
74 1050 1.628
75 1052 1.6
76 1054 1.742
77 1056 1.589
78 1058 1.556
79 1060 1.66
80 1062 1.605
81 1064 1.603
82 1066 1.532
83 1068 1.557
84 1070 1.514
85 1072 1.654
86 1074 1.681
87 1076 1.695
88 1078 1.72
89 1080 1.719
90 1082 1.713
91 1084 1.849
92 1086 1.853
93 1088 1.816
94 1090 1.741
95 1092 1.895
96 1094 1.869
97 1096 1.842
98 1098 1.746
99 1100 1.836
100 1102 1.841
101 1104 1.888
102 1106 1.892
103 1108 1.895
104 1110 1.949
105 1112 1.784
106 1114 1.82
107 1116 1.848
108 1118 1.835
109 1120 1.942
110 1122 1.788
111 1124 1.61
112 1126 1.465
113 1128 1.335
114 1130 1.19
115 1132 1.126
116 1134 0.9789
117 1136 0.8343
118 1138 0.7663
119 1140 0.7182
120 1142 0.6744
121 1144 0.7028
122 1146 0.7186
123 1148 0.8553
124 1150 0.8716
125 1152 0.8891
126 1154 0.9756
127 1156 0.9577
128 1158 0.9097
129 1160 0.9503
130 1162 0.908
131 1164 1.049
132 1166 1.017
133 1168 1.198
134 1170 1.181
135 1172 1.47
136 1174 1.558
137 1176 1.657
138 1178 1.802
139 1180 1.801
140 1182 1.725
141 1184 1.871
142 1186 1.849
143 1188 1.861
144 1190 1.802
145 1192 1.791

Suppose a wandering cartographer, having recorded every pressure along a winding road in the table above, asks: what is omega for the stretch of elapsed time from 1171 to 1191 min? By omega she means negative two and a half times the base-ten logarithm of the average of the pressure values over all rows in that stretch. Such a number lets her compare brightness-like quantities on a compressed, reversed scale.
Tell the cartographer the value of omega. -0.601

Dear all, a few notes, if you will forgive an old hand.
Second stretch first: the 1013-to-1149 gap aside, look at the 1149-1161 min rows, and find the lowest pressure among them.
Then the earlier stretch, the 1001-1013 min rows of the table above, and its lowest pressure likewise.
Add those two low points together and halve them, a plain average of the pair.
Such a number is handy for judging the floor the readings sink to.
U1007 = 1.14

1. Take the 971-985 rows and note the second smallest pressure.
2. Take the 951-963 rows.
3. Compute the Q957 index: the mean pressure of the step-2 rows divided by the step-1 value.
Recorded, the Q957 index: 1.19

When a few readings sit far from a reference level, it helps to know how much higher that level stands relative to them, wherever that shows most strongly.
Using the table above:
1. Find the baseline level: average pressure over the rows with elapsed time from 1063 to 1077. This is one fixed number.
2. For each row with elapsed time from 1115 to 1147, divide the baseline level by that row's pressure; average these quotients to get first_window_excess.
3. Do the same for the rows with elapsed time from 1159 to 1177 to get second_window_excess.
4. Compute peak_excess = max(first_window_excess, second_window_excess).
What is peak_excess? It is 1.52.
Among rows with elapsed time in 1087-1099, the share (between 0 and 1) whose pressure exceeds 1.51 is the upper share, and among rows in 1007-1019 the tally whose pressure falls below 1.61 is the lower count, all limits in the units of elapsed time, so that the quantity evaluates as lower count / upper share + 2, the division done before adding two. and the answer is 6.0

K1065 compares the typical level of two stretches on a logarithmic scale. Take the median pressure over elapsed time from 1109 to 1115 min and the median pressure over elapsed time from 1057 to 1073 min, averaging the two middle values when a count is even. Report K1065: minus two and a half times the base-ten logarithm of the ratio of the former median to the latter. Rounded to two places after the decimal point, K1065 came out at -0.15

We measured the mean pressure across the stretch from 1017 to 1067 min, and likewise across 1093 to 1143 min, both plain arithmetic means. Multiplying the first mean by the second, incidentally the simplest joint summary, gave 2.4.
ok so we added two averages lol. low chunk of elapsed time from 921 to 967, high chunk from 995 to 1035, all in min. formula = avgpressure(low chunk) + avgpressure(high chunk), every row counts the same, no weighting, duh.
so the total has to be 3.11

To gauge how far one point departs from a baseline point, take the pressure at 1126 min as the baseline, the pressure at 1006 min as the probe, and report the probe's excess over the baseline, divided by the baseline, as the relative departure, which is 0.10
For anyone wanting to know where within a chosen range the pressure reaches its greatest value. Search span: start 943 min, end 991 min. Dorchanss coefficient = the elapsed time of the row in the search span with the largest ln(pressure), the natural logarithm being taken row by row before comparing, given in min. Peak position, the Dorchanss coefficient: 952 min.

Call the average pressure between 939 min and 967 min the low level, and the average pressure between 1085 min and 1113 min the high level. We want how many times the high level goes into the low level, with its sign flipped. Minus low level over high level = -0.9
